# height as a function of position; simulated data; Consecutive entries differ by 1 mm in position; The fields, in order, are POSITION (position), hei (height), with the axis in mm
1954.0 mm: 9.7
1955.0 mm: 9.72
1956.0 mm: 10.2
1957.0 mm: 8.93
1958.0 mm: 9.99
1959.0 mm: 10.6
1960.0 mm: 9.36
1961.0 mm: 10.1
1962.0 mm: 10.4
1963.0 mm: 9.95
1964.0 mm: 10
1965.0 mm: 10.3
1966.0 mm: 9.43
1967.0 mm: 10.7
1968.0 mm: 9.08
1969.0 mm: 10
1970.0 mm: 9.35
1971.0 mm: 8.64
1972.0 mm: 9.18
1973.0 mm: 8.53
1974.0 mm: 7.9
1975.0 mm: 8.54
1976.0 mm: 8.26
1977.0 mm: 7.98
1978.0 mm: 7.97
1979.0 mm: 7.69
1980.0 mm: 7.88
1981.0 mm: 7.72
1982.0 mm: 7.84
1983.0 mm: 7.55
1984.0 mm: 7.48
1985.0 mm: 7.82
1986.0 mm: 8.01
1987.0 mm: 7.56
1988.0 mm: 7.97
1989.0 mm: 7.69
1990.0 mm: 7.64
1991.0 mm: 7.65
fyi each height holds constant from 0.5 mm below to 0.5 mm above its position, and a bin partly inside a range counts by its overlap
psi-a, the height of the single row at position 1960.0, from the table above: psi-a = 9.36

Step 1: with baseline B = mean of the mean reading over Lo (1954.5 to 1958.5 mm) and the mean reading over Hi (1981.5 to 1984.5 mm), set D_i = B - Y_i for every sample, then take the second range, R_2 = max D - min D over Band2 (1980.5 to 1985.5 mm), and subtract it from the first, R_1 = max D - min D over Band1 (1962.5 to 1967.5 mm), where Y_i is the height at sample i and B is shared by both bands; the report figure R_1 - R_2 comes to 0.91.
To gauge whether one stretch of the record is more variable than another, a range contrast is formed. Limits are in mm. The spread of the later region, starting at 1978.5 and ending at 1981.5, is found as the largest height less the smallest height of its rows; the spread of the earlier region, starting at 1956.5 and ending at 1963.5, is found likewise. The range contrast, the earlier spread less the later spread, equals 1.48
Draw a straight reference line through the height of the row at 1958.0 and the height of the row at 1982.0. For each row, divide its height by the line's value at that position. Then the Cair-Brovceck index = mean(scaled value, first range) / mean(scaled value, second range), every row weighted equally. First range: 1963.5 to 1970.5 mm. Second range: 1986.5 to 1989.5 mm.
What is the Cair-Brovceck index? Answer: 1.01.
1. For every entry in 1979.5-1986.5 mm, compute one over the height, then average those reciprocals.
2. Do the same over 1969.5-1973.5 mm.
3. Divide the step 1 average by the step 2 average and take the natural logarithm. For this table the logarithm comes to 0.139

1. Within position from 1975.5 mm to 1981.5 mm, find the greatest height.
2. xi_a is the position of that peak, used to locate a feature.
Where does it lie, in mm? 1976.0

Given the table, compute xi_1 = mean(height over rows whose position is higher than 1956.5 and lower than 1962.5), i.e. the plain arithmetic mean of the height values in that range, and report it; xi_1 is 9.9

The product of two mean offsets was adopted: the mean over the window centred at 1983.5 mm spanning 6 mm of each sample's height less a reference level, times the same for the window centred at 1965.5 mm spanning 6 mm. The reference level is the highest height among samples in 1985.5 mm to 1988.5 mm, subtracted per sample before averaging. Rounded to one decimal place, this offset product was -0.5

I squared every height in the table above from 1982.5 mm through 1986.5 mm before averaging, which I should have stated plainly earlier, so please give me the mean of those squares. 60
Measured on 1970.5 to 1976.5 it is 73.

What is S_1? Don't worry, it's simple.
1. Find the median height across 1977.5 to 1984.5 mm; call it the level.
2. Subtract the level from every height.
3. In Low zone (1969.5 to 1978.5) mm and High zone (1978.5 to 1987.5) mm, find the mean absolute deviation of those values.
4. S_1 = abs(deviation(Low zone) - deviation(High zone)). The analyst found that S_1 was 0.26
